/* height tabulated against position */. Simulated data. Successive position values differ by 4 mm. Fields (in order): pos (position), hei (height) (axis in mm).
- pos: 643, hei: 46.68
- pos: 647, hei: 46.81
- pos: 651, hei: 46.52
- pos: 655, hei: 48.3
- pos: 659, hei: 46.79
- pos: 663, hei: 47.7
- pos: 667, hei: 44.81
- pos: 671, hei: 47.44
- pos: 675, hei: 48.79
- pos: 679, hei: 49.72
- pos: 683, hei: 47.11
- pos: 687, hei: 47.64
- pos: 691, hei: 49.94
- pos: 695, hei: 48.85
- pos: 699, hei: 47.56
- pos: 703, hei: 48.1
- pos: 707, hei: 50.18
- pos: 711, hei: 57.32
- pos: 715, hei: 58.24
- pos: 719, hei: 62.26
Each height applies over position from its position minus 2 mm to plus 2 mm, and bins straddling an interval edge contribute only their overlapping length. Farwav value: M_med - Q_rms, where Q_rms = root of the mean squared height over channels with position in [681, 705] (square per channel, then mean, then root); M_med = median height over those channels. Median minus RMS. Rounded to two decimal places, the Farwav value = -0.34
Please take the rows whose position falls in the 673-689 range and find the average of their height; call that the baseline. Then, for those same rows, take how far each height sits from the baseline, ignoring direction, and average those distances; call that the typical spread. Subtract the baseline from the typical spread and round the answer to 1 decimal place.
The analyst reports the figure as -47.4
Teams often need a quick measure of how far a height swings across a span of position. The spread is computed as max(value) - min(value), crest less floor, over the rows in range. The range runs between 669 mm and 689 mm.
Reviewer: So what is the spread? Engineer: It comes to 2.6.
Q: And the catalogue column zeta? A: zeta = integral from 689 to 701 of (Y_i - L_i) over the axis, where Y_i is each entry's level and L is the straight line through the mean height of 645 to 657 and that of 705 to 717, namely -52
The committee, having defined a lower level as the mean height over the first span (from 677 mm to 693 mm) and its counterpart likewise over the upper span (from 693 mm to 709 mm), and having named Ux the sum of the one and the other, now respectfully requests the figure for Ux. 97.3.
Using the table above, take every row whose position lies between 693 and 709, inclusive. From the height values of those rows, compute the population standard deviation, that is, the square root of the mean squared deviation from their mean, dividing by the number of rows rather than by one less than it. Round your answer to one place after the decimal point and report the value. 1.0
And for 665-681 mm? 1.8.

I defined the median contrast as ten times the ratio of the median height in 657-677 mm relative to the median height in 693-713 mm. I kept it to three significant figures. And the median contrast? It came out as 9.71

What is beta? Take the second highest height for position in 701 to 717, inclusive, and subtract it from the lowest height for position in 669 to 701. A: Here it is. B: -10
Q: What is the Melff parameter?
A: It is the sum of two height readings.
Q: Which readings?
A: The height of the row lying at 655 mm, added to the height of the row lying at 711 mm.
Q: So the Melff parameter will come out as 106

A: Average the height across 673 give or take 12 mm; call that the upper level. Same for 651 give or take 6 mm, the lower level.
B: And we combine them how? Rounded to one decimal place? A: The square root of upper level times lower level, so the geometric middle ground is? 47.4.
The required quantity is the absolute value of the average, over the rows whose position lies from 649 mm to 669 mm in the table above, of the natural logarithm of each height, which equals 3.846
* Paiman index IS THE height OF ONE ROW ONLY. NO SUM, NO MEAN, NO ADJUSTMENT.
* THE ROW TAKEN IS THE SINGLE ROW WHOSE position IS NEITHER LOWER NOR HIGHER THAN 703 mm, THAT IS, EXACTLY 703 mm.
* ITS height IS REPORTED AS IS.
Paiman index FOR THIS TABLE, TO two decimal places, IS 48.10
